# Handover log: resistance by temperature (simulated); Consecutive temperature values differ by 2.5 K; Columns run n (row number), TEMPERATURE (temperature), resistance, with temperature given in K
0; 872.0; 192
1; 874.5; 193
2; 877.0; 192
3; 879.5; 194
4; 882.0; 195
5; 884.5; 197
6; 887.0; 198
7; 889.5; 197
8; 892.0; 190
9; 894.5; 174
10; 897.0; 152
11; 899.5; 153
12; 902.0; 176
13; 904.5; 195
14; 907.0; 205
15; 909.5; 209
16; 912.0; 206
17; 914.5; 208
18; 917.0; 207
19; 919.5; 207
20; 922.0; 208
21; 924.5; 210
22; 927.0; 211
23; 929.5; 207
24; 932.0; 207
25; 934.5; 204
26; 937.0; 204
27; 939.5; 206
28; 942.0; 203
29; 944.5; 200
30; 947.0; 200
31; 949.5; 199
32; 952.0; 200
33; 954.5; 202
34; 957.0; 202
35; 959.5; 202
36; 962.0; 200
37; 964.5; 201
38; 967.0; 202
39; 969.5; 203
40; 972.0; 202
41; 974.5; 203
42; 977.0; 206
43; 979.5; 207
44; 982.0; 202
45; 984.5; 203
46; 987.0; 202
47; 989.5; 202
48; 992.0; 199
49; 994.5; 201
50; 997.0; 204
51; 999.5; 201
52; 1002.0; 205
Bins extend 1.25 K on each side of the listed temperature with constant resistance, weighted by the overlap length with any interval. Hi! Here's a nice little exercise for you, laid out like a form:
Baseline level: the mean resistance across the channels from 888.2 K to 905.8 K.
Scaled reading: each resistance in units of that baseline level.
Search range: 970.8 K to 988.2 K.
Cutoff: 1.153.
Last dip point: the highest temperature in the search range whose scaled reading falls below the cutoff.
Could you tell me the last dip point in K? 987.0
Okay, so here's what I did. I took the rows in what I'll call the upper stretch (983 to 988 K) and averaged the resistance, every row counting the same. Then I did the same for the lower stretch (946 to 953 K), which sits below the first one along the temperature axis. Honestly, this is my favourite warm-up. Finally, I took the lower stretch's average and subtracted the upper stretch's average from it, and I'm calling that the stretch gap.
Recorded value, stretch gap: -3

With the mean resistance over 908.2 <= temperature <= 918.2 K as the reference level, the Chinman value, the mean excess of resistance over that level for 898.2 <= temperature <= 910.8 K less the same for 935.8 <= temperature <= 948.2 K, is -15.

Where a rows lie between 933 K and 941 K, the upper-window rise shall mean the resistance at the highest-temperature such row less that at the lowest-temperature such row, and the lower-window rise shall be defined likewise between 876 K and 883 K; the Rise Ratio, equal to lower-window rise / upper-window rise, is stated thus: 1.5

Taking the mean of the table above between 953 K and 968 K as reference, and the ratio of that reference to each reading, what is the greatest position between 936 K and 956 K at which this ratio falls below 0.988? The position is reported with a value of 939.5 K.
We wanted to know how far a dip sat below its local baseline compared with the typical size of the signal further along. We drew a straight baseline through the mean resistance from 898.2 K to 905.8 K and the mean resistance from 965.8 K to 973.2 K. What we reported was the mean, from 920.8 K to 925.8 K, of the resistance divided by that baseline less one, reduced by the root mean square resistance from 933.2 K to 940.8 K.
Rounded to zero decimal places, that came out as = -205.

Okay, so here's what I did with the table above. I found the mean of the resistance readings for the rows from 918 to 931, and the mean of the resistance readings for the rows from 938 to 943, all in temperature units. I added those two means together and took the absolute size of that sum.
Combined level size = 413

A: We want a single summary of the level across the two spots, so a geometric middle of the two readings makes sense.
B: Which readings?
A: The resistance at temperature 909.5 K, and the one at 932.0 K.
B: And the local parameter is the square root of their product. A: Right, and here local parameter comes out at 208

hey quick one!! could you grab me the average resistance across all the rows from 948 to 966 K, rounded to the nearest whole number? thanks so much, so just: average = 201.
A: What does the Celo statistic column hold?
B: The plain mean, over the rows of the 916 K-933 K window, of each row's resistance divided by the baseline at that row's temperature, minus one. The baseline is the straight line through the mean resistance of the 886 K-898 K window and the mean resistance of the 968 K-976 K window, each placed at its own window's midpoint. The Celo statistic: 0.09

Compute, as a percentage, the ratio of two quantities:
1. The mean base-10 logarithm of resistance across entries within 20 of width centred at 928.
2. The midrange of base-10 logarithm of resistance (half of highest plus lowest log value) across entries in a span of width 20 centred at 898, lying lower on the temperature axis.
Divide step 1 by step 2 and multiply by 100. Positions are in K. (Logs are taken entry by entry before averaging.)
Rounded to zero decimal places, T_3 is 103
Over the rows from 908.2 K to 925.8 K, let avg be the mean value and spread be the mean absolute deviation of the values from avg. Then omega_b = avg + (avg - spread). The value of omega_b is 415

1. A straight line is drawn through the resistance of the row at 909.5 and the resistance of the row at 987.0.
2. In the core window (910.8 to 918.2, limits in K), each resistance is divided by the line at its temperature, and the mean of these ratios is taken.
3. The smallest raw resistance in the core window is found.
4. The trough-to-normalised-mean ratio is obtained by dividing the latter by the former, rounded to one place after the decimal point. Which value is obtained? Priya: 207.5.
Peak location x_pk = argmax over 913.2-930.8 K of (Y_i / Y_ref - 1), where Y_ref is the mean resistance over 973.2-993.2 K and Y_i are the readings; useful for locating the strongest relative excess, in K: 927.0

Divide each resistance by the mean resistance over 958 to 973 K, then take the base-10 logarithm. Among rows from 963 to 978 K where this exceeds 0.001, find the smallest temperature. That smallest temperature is 969.5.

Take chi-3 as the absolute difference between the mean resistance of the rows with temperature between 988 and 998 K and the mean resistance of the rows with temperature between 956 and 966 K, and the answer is 0.2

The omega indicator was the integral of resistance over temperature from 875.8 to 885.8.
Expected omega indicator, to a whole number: 1945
